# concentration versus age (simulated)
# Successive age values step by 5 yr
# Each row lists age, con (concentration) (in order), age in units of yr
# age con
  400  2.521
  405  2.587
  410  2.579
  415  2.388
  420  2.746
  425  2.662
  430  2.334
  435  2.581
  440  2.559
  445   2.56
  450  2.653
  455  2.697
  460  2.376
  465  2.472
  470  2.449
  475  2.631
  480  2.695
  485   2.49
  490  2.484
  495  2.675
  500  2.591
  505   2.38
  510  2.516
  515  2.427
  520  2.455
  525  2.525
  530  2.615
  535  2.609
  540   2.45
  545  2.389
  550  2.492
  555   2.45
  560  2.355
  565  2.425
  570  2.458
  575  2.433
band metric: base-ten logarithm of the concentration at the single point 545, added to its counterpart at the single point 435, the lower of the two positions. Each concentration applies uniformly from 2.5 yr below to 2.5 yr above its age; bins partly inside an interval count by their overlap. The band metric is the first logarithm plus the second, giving 0.790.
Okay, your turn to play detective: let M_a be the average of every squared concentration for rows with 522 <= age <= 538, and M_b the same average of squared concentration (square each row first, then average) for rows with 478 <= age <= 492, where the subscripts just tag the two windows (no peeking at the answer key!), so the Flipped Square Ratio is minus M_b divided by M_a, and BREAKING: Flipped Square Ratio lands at -0.98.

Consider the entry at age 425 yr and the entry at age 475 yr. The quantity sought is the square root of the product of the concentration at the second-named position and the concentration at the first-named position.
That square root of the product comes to 2.65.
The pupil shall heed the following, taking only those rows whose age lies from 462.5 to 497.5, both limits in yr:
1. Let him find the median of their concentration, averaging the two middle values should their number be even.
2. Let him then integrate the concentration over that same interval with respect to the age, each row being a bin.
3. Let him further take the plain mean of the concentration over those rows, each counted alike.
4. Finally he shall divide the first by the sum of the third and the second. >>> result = 0.0271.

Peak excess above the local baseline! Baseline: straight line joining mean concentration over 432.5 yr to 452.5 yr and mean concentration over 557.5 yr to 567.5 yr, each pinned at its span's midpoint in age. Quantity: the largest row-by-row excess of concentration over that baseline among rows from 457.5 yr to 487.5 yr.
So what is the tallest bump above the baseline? 0.17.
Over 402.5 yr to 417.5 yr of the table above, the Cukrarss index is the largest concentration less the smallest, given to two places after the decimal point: 0.20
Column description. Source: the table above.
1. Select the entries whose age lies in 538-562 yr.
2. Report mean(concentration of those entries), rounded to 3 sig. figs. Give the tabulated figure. 2.43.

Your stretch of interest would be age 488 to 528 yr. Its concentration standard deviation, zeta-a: 0.09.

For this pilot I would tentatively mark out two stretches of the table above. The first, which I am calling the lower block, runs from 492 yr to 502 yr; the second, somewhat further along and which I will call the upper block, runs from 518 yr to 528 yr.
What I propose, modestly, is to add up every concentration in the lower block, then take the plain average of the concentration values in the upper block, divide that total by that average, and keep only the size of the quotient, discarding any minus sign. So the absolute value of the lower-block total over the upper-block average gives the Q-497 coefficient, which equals 2.11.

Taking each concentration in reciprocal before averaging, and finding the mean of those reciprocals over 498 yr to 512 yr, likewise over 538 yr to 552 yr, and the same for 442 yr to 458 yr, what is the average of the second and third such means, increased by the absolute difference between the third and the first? 0.416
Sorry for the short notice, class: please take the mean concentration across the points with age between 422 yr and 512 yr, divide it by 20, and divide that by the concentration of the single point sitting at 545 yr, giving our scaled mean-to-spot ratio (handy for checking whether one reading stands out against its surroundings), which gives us 0.0533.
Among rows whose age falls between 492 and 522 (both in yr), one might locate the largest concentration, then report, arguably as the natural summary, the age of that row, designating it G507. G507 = 495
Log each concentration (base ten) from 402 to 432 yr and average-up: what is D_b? 0.406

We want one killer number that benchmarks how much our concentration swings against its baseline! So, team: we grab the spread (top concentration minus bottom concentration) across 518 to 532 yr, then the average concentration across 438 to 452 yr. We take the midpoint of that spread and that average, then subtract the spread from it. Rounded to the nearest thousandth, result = 1.215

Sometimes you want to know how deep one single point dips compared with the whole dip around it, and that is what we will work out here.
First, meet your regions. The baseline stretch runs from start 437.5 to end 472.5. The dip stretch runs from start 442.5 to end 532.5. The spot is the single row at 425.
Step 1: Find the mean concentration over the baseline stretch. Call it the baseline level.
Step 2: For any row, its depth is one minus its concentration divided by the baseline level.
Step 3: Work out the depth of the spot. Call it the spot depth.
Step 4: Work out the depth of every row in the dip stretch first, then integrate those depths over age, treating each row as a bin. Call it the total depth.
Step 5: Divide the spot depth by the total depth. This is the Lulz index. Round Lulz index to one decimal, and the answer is 3.5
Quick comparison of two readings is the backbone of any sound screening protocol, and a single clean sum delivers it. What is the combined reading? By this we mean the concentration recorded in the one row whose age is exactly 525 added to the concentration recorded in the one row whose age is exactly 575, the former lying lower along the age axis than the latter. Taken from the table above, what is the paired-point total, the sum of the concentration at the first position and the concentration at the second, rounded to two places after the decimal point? 4.96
